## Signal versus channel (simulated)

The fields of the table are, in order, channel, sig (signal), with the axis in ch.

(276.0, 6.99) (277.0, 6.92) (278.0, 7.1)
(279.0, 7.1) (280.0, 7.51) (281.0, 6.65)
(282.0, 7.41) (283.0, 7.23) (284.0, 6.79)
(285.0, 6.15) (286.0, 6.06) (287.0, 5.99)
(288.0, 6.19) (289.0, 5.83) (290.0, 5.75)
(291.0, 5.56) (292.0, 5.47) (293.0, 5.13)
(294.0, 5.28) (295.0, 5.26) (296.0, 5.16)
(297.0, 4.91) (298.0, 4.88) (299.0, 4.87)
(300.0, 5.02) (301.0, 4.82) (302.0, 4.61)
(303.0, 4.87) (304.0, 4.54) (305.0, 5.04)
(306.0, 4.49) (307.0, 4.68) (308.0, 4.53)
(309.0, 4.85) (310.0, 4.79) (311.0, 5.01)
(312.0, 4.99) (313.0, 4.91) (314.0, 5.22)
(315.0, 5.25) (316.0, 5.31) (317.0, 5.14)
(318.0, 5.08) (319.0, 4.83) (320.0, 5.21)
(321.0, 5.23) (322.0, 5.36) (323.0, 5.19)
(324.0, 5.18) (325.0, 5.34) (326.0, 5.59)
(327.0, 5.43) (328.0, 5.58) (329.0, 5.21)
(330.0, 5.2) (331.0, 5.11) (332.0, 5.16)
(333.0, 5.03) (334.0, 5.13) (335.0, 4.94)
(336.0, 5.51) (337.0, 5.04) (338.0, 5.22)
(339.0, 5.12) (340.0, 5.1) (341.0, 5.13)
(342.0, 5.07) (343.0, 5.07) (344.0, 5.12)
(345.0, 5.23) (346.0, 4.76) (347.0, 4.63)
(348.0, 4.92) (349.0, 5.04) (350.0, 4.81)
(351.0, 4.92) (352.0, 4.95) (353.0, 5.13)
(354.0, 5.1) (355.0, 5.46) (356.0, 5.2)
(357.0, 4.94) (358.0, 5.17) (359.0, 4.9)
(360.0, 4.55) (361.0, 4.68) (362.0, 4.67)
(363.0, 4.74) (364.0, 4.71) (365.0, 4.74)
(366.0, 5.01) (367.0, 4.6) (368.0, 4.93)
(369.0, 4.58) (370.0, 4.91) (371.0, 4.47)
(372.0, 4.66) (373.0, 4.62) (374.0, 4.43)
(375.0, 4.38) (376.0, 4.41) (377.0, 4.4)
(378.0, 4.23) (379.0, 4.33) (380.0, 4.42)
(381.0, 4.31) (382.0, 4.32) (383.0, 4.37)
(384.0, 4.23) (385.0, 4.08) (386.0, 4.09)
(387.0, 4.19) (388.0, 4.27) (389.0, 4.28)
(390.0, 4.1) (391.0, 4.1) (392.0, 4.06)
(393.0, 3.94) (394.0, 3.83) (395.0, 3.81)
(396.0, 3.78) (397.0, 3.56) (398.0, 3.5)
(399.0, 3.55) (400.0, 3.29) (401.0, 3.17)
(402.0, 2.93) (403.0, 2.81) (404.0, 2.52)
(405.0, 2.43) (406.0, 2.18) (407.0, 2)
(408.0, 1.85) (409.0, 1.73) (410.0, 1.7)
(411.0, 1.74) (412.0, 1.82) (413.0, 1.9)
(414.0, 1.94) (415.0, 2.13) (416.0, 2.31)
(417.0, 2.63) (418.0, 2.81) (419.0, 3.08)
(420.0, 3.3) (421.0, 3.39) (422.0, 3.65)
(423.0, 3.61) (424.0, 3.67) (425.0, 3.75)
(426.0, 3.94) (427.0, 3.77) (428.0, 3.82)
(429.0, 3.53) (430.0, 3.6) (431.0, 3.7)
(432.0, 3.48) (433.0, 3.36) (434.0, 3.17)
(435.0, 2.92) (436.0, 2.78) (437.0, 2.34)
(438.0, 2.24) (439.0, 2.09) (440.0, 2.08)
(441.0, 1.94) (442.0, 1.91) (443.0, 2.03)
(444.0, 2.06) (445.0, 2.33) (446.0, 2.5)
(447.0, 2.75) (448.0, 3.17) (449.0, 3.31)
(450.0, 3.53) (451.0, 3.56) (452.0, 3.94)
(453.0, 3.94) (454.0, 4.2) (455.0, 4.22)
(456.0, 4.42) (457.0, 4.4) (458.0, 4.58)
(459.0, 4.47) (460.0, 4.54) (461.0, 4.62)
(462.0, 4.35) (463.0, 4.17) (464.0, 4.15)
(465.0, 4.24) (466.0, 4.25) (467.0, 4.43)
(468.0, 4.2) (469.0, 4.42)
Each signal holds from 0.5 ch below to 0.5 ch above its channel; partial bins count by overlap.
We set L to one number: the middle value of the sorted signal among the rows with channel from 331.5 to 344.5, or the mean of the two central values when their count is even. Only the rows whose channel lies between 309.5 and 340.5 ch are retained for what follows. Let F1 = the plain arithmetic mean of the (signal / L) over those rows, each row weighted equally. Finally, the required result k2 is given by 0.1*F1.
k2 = 0.101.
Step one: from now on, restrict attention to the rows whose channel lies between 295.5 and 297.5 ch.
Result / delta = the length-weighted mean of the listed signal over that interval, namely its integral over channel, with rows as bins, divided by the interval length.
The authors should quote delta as 5.0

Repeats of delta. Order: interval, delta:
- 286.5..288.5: 6.1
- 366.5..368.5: 4.8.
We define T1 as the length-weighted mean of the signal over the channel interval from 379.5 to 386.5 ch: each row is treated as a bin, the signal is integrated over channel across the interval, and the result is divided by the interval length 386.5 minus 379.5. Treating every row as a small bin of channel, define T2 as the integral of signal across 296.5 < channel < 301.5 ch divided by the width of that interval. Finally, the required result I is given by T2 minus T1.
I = 0.6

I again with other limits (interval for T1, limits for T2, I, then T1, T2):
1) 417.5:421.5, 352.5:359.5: 2.0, 3.1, 5.1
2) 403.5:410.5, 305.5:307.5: 2.5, 2.1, 4.6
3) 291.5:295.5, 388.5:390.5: -1.1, 5.3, 4.2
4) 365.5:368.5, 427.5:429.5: -1.2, 4.8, 3.7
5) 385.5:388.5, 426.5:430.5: -0.5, 4.2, 3.7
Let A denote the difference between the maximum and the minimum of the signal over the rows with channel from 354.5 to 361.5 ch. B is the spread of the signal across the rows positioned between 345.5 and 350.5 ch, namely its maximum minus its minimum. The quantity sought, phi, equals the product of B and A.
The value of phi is 0.37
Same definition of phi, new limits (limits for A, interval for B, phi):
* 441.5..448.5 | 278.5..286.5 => 1.83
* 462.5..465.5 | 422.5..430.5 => 0.04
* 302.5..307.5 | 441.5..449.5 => 0.77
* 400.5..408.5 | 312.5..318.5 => 0.53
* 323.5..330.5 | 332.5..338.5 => 0.23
